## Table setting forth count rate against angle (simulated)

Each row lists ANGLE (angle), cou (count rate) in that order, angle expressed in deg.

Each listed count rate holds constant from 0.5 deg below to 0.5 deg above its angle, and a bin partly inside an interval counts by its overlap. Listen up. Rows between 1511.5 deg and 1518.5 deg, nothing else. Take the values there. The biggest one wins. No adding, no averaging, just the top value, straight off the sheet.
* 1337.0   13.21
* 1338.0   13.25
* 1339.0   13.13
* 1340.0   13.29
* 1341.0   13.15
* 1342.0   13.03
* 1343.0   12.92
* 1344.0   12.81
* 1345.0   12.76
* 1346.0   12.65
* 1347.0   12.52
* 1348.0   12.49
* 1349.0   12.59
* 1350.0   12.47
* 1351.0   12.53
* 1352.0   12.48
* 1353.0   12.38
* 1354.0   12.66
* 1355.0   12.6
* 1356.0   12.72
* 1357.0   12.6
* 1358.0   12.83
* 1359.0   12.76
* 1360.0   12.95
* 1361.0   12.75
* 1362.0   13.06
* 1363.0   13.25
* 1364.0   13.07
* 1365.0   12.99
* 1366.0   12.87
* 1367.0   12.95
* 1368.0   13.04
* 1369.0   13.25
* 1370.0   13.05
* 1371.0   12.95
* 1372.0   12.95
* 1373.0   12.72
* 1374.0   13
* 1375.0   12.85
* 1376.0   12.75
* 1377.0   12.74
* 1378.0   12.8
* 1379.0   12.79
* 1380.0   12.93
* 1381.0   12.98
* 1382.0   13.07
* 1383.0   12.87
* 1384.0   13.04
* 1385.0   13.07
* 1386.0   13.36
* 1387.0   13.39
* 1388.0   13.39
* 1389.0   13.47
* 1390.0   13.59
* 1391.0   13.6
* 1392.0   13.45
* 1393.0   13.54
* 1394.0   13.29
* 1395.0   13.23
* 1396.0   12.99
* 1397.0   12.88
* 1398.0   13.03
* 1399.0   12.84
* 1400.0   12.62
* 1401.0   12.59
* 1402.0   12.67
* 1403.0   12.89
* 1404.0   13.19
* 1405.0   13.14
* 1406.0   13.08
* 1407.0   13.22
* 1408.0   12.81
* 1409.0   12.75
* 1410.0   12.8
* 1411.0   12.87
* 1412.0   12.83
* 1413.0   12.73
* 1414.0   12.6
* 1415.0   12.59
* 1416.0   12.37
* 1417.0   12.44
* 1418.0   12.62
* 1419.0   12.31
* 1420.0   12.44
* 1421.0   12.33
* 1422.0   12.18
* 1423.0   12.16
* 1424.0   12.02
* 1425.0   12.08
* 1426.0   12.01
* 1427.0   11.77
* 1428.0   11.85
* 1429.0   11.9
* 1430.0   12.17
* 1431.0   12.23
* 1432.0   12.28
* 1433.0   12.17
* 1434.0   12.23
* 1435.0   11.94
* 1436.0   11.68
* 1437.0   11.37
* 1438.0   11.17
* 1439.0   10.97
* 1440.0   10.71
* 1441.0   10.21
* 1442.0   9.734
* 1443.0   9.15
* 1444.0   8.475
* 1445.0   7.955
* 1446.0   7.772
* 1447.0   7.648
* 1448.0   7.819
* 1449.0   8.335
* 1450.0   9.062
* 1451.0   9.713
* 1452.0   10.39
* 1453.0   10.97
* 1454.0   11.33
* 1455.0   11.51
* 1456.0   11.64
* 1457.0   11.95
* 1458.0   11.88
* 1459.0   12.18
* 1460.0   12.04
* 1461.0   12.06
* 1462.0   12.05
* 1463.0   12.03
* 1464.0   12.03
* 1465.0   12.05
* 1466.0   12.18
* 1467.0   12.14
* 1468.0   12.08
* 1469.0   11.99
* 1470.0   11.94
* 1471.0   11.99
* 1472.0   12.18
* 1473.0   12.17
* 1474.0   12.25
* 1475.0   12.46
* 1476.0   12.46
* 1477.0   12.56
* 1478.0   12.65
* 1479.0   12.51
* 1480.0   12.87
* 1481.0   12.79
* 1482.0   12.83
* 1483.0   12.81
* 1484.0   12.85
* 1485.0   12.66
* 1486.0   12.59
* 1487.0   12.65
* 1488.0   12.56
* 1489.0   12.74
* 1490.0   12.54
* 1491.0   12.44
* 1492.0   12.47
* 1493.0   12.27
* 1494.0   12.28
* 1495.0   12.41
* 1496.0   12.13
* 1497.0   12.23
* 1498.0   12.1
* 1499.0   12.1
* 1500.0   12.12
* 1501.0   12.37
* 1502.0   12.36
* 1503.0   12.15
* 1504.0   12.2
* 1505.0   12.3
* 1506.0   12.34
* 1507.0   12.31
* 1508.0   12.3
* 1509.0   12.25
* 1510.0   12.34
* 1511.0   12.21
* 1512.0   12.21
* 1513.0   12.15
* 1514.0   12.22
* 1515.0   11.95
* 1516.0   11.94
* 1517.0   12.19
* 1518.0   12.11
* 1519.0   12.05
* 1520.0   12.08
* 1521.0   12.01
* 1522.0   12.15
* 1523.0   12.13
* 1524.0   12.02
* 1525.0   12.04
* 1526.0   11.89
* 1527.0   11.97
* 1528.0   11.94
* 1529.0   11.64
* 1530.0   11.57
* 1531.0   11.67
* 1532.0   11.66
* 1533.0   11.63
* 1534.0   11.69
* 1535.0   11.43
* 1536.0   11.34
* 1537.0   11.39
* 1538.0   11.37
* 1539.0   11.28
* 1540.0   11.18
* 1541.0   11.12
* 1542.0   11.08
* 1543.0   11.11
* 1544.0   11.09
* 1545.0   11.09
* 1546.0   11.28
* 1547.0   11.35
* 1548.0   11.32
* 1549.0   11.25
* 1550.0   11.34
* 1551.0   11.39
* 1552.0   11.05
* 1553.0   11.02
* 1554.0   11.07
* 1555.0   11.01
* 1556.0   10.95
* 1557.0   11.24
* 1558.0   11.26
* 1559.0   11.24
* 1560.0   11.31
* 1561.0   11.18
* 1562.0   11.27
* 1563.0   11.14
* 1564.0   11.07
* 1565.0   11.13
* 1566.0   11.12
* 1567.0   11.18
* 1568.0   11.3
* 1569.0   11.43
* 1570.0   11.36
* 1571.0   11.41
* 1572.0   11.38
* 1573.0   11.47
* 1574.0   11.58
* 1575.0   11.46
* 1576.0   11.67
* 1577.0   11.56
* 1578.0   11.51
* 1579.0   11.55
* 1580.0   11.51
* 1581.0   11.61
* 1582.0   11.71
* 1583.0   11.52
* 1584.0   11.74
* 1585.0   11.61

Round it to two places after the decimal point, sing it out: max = 12.22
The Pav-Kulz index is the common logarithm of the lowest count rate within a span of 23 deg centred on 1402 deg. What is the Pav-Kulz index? 1.10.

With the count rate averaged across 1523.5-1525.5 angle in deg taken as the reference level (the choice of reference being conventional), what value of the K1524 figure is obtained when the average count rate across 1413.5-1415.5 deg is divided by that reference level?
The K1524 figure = 1.047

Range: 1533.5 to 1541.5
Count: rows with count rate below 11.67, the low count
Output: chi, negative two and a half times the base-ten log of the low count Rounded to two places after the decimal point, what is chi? -2.11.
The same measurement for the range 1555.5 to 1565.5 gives -2.50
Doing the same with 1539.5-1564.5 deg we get -3.49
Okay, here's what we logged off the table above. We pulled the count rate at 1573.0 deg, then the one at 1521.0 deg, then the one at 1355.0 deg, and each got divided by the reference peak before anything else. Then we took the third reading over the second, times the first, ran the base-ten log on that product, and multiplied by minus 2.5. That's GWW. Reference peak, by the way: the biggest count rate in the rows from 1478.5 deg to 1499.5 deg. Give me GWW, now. 0.07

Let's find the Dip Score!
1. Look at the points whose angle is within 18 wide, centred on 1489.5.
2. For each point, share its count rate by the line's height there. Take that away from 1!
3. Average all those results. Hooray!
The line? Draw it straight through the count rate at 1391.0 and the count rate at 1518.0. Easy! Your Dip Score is -0.01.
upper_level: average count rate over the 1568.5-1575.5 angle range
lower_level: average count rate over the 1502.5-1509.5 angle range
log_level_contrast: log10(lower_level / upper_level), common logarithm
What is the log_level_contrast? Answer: 0.030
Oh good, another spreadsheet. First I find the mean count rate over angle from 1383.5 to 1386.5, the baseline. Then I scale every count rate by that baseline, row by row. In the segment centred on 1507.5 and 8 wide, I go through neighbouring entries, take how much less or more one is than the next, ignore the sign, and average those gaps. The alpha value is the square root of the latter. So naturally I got 0.070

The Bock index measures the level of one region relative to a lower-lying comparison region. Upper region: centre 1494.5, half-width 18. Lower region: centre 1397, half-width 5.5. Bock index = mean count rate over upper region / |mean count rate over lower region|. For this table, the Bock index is 0.96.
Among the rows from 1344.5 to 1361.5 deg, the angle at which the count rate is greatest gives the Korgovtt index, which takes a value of 1360.0 deg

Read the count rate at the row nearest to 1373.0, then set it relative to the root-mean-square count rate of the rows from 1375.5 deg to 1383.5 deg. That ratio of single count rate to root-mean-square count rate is 0.99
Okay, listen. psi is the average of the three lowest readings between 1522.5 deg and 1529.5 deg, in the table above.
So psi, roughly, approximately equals 11.8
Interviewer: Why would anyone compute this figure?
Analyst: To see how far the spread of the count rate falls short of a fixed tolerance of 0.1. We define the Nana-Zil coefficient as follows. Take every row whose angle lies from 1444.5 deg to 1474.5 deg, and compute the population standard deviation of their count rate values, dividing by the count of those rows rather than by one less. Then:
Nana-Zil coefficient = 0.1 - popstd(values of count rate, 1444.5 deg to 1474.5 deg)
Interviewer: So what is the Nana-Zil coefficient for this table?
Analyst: -1.48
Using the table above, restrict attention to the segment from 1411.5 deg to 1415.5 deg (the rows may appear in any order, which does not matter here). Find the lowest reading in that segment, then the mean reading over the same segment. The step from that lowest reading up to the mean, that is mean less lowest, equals 0.10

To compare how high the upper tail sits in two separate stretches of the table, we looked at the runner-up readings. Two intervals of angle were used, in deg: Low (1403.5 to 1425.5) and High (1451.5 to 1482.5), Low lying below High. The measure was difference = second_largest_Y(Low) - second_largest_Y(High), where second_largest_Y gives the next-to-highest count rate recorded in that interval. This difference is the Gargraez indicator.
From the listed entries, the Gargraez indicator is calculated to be 0.4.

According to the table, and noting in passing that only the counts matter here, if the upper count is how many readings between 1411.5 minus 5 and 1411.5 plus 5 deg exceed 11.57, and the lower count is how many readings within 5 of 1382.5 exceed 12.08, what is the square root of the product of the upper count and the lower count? 10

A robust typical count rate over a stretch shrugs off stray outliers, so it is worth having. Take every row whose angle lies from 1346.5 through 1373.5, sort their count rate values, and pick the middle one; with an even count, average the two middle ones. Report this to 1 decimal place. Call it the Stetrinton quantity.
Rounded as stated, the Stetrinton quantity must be 12.8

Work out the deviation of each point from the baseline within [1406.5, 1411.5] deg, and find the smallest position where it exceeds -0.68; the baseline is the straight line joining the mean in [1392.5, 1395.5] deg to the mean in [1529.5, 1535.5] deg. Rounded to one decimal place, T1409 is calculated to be 1407.0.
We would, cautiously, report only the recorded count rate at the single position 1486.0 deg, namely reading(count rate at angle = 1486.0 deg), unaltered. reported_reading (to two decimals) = 12.59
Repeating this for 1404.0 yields 13.19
